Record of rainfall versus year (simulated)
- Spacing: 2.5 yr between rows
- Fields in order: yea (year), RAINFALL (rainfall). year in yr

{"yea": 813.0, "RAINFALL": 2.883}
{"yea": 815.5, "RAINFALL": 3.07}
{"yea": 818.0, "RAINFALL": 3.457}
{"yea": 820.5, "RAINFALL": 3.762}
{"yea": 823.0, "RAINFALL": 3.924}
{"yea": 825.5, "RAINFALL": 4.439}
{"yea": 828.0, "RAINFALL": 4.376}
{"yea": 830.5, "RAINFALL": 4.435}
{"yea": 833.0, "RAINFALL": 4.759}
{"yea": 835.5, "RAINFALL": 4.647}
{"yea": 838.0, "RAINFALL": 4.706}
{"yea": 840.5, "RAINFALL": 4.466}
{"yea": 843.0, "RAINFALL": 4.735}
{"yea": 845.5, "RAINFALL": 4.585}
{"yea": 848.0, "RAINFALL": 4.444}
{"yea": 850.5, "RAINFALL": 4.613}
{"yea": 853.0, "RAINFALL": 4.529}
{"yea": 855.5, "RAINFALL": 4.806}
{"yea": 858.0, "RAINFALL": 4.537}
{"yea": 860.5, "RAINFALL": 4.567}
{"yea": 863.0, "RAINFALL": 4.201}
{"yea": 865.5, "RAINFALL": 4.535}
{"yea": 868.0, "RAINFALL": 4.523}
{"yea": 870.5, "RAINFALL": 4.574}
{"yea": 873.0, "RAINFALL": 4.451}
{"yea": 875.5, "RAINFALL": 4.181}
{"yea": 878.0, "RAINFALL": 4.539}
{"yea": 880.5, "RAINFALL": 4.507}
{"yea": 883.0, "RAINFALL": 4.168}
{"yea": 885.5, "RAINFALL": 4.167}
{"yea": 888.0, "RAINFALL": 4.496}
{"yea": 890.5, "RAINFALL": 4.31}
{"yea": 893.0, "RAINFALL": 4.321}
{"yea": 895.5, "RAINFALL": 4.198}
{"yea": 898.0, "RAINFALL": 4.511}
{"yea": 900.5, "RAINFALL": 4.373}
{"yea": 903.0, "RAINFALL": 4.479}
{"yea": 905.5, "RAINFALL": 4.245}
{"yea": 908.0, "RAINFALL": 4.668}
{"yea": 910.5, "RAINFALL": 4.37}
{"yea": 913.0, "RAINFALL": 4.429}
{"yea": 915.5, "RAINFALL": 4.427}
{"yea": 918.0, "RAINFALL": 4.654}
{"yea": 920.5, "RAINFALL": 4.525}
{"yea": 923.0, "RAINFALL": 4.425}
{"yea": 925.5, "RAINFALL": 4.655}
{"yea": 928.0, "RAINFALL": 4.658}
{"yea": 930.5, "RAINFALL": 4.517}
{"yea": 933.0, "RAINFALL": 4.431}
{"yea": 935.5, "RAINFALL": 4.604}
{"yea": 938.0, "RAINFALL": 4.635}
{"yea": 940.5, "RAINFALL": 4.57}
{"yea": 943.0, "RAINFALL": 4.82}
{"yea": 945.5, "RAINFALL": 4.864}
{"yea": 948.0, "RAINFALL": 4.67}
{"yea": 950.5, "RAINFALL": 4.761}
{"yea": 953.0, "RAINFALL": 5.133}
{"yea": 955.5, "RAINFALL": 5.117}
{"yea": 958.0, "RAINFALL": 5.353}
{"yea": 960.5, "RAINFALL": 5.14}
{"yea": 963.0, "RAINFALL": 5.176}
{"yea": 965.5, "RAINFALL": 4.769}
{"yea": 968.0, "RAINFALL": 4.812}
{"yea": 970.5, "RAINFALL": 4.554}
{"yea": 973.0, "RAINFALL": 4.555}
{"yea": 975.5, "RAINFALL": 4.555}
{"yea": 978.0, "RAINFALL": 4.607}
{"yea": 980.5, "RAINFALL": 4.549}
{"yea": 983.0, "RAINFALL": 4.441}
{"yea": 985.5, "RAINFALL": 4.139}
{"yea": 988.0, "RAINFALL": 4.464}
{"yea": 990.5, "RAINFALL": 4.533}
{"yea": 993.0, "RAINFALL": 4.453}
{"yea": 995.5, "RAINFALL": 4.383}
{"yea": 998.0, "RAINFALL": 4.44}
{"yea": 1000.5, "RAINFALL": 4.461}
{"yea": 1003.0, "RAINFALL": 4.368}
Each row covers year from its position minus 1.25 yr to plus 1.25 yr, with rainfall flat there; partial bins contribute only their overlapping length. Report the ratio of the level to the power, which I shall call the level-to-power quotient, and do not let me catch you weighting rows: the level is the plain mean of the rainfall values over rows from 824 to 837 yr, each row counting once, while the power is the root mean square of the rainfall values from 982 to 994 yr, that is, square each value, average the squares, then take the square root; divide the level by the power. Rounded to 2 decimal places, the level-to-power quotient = 1.03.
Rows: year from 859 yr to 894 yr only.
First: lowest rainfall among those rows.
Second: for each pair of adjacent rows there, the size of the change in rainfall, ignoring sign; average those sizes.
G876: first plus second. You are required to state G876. 4.4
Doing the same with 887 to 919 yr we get 4.4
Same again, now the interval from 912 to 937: 4.5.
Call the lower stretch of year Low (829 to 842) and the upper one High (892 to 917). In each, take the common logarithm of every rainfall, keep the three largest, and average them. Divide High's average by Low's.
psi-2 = 0.98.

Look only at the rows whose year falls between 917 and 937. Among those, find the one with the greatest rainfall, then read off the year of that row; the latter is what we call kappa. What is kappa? 928.0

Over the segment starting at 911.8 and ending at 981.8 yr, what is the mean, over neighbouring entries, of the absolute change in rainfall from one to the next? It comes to 0.13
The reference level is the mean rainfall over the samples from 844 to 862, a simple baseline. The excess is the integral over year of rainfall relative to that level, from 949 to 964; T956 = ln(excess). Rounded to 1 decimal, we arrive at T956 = 2.1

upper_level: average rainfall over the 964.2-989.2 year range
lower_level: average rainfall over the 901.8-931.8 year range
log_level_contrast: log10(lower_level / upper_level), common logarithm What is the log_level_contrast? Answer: -0.004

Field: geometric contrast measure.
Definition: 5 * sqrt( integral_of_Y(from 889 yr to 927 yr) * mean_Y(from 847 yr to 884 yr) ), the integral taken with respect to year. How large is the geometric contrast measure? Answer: 137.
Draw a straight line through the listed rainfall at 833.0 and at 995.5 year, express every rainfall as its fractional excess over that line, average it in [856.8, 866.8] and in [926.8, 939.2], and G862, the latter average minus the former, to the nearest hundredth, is 0.06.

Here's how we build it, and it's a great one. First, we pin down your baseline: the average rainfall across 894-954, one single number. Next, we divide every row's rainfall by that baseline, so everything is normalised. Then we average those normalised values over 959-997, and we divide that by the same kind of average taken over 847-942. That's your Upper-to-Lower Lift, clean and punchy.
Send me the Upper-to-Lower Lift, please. 1.03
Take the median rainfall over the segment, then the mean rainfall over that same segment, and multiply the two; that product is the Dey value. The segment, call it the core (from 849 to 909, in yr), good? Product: 20.0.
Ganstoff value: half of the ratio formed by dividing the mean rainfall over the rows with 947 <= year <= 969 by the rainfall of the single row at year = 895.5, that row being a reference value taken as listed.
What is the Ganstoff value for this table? 0.595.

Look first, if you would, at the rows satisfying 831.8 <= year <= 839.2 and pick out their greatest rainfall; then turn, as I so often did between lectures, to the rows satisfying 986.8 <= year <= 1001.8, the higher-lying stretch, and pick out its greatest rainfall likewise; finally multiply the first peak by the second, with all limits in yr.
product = 21.6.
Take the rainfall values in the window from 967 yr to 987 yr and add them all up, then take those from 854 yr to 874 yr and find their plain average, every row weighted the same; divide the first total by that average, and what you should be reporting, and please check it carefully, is 8.0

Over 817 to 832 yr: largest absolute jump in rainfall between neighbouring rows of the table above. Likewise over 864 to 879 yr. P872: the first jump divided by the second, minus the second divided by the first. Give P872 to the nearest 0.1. 0.7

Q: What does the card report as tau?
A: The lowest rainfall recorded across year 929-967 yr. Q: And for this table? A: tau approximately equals 4.431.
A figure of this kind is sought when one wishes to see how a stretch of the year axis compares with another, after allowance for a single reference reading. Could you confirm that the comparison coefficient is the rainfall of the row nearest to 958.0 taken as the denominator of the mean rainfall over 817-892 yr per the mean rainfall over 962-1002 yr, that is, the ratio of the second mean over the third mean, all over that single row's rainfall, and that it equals 0.181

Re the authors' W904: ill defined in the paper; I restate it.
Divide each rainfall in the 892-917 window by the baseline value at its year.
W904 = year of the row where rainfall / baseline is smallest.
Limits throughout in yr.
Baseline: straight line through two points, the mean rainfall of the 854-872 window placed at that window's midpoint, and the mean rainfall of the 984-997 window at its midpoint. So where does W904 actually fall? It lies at 895.5 yr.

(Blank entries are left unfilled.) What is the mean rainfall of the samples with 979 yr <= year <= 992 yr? 4.43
